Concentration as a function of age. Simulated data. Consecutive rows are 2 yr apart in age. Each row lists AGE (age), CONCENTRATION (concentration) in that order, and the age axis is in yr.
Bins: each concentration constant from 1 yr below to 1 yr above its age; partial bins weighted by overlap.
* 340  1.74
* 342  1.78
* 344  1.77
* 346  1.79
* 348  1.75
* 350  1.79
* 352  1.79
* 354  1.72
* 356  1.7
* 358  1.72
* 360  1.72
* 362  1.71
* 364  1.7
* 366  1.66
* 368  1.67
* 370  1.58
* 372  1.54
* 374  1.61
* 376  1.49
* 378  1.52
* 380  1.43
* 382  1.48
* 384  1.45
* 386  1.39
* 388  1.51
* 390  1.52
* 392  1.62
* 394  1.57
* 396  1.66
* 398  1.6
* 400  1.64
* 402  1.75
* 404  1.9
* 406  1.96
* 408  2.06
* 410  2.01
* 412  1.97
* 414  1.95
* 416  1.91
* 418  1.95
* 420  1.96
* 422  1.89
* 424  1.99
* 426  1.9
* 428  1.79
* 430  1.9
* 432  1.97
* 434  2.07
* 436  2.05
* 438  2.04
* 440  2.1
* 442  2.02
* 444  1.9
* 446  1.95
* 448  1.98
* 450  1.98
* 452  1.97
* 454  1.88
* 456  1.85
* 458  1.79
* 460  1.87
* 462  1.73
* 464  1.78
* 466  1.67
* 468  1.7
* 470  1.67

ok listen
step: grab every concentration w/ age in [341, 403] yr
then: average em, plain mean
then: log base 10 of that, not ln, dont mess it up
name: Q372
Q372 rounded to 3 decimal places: 0.213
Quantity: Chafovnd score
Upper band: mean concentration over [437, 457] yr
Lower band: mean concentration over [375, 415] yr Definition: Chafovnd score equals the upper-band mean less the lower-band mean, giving 0.29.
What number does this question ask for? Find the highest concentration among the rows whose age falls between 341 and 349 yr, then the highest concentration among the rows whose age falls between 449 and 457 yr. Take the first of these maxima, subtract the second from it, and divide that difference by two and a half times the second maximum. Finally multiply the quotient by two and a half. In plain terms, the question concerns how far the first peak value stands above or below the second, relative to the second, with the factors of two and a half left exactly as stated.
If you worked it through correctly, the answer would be -0.10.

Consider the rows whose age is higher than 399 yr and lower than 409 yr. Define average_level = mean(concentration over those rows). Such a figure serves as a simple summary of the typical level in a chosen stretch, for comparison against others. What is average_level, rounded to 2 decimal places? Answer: 1.86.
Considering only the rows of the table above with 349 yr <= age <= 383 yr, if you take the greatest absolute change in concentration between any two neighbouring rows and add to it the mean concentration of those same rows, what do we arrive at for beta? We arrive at 1.76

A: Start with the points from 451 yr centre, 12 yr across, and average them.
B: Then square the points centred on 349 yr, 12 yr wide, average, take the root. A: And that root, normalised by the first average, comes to 0.91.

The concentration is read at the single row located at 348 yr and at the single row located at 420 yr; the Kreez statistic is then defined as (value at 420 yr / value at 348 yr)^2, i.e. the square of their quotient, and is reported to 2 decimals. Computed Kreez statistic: 1.25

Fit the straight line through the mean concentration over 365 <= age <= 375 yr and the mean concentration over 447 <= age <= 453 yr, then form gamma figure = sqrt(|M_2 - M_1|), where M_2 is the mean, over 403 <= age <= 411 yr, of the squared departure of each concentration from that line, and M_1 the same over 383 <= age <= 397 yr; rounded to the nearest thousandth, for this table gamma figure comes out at 0.094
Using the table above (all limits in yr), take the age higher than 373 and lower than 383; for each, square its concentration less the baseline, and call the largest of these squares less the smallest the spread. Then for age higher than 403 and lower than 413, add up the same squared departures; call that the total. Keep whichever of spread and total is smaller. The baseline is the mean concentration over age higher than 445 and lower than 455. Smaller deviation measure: 0.018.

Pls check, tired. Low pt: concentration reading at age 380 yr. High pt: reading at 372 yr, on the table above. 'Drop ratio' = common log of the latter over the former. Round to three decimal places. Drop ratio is 0.032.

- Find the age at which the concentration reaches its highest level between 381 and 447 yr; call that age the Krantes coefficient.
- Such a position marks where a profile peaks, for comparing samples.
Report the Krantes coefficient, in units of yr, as 440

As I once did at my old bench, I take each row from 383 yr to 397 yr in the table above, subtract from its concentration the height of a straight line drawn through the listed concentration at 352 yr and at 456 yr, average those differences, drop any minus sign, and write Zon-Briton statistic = 0.28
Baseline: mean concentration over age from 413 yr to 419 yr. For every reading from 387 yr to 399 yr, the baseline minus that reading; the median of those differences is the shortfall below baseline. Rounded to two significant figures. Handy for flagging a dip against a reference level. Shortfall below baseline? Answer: 0.35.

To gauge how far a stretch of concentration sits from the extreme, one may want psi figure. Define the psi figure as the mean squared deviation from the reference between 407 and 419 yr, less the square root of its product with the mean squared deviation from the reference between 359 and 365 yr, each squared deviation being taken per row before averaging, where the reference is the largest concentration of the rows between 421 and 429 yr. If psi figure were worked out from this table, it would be -0.012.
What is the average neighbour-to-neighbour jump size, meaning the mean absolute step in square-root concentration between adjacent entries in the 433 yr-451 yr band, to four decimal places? 0.0163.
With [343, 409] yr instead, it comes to 0.0214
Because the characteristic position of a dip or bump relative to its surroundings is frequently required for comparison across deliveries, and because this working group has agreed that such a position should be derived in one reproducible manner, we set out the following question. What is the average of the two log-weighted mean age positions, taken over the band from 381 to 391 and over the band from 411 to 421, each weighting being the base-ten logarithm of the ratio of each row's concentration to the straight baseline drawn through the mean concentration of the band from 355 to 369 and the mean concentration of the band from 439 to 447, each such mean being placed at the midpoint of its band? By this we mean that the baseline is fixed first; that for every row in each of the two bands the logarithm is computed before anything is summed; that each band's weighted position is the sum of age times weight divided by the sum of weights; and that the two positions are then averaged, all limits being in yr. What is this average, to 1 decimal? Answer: 400.6 yr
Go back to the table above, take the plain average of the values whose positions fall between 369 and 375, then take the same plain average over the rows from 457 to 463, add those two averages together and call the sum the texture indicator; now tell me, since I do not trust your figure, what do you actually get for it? 3.37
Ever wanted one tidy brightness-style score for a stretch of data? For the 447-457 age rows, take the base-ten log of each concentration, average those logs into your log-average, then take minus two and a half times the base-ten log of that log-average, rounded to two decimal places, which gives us 1.36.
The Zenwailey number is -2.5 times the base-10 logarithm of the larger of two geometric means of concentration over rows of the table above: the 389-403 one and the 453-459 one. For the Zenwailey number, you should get -0.66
